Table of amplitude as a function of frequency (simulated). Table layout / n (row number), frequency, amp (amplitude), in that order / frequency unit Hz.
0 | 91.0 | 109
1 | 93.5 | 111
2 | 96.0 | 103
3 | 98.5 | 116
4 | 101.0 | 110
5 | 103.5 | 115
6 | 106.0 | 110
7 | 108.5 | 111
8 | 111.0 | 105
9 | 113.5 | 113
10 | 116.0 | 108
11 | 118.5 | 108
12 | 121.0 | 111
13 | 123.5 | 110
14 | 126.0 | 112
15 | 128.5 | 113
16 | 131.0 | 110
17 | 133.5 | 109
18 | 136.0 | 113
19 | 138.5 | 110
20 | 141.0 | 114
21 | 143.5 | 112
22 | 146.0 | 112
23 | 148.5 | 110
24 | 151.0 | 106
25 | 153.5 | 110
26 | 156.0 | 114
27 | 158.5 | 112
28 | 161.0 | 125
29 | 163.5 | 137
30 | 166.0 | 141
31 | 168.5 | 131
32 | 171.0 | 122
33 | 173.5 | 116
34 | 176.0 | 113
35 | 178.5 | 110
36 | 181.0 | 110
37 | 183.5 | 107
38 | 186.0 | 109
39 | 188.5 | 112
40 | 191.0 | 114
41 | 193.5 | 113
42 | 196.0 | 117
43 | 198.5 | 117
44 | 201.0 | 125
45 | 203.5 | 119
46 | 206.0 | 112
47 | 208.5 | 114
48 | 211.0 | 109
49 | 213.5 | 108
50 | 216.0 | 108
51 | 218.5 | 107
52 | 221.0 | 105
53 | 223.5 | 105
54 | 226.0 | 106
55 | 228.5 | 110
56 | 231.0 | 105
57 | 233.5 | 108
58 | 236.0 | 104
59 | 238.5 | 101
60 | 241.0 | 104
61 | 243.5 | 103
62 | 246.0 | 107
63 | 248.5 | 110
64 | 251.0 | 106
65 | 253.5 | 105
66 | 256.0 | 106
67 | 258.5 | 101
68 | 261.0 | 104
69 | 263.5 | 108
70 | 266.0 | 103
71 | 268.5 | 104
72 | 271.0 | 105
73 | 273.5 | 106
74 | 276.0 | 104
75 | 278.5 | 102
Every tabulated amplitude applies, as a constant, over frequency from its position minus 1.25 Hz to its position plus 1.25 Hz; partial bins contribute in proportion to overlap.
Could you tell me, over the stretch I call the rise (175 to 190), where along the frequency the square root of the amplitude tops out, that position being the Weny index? 176.0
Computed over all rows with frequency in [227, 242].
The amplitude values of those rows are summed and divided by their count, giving 105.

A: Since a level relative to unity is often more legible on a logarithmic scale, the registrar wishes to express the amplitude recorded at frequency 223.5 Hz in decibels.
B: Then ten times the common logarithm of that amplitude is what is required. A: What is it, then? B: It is 20.2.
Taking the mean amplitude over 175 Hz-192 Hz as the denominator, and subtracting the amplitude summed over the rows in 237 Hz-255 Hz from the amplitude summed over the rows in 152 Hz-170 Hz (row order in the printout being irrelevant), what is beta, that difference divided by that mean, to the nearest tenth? 1.2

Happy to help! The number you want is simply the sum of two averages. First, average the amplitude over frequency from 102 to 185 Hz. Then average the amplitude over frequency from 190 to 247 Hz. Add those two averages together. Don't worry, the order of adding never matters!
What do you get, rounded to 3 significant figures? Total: 224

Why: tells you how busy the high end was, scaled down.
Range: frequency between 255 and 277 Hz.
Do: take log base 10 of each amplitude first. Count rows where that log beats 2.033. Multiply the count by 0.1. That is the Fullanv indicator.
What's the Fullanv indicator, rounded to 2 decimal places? 0.10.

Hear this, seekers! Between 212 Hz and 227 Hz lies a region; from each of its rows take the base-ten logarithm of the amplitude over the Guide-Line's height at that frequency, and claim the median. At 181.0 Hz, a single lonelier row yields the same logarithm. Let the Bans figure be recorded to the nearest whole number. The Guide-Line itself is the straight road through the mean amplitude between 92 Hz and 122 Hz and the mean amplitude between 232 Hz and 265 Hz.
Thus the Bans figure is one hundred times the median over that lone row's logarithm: 18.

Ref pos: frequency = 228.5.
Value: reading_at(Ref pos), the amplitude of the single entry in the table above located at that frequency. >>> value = 110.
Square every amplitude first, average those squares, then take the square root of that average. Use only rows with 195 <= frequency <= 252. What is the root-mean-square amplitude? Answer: 109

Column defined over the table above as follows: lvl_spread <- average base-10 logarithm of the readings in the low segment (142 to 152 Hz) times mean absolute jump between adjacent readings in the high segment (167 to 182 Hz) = 8.6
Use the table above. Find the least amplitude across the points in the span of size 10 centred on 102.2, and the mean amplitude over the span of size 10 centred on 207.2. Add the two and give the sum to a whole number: 224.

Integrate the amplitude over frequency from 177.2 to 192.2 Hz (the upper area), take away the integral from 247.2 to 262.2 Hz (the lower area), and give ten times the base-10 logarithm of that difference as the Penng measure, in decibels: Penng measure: 19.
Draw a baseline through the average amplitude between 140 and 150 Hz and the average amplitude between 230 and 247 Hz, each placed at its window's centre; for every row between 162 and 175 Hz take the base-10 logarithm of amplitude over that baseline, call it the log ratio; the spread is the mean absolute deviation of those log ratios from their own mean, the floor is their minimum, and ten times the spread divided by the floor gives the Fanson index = 11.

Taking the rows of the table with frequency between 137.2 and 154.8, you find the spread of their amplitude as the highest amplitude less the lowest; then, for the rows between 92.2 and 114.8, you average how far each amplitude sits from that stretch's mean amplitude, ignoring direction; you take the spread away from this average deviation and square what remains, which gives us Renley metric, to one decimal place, 24.4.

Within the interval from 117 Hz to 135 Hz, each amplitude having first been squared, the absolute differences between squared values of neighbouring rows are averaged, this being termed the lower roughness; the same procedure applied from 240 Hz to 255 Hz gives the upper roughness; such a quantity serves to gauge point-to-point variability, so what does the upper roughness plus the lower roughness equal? 960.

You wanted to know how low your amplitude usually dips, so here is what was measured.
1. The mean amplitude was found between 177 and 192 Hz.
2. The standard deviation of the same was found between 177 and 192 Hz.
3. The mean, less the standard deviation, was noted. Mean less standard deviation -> 108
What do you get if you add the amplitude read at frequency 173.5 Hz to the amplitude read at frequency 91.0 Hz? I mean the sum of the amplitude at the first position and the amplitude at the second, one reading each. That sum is 225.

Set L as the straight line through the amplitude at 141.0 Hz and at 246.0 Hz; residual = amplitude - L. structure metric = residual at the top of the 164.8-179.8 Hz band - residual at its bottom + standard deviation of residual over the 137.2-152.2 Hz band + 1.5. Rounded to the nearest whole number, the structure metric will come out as -26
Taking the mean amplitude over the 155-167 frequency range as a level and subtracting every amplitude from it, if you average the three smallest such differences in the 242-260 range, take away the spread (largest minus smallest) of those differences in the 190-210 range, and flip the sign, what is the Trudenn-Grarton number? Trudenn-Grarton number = -5.1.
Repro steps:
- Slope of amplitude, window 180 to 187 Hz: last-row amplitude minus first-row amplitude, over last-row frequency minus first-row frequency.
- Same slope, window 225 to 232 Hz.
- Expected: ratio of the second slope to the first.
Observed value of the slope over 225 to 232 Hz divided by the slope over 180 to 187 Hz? 1.0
